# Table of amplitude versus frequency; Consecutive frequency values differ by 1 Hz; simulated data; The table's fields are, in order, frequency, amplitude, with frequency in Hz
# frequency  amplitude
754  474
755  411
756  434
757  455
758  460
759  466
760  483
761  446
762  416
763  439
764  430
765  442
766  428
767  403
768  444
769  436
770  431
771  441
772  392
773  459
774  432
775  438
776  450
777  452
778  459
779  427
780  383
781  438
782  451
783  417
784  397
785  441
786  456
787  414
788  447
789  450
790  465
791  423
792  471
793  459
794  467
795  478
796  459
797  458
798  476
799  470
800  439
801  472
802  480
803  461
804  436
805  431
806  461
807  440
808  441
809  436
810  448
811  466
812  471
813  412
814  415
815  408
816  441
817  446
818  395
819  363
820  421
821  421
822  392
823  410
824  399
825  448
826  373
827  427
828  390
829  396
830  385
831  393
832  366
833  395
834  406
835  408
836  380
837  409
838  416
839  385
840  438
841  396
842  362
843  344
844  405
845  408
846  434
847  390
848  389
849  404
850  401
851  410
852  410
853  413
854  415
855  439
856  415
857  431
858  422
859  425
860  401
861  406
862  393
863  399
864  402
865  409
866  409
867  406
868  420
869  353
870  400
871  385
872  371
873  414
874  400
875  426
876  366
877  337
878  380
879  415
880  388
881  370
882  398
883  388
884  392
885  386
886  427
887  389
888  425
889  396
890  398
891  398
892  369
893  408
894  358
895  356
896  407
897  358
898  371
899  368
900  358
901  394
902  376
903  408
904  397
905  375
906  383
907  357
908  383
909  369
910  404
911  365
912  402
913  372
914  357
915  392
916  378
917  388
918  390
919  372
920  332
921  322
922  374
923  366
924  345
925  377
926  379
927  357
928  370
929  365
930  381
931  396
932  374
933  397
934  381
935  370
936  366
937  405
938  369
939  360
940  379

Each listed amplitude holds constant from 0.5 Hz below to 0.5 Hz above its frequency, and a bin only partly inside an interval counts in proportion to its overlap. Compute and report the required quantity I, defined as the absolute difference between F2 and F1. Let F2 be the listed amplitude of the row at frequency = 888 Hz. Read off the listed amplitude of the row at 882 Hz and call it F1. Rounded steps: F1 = 398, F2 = 425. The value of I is 27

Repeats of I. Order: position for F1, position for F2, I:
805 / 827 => 4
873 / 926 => 35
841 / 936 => 30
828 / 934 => 9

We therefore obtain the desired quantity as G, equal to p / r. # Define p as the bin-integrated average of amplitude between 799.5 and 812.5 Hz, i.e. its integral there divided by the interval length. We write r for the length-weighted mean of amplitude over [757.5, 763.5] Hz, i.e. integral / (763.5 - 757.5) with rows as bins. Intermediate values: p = 452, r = 452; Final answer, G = 1.00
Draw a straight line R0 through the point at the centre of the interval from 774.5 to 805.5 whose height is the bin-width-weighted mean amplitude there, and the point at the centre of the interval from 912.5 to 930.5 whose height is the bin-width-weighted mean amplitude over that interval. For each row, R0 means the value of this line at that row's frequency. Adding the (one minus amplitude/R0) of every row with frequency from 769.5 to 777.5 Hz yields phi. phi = 0.36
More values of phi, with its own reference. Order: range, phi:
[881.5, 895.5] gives -0.16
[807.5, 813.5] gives -0.15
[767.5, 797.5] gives 0.70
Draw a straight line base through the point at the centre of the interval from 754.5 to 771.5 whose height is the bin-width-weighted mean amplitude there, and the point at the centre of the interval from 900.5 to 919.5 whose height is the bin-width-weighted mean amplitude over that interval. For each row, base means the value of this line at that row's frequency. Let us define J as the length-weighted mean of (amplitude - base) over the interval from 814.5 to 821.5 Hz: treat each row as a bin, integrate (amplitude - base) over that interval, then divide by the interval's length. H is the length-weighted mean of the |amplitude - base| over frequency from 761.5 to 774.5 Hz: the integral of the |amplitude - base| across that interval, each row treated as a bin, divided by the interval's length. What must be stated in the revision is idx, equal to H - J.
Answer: 17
